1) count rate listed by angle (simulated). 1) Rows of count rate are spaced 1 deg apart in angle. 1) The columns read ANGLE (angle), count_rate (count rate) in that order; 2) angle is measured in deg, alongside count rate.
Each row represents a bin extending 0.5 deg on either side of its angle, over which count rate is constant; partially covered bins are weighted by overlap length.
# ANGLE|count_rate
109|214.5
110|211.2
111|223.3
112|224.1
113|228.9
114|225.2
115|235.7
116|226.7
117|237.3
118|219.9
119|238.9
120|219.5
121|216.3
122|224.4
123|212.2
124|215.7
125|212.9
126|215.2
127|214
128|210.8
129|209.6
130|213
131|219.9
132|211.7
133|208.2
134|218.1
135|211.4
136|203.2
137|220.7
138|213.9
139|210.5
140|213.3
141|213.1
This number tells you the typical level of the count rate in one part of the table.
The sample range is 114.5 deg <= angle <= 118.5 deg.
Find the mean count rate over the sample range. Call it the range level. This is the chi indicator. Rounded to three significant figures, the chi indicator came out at 230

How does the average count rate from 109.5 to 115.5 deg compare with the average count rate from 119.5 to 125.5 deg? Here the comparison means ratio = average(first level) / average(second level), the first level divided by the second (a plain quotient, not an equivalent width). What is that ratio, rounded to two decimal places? 1.04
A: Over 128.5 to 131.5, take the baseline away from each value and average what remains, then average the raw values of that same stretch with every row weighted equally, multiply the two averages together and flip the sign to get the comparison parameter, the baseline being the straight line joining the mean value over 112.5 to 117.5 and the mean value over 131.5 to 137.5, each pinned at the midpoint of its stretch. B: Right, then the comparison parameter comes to 499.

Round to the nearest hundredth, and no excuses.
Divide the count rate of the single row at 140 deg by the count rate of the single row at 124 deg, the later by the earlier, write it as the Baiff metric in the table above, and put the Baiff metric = 0.99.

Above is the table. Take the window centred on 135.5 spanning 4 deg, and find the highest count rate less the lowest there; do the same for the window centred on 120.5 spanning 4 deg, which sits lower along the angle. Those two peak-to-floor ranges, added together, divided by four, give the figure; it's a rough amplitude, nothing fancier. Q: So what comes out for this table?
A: 10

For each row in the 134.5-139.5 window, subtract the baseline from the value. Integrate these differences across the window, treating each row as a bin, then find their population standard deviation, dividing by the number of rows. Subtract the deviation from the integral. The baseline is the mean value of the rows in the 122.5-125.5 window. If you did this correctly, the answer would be -14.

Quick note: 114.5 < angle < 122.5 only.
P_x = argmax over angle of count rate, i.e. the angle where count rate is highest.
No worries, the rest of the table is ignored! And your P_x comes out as 119 deg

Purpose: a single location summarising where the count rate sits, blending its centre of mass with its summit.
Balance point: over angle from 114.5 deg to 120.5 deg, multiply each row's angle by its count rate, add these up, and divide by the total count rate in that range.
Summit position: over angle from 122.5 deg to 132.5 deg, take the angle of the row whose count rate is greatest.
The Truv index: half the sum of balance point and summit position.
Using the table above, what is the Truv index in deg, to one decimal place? 124.2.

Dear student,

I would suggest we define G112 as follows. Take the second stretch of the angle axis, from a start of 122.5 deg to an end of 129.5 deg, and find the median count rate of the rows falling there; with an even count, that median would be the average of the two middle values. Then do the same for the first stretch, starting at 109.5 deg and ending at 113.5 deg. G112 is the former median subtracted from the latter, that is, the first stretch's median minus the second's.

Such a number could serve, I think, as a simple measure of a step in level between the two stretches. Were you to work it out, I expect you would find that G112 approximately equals 11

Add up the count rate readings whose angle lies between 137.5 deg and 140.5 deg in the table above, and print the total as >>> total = 638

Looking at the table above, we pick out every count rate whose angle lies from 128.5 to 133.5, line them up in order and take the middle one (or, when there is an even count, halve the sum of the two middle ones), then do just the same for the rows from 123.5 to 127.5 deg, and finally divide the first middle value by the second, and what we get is 0.986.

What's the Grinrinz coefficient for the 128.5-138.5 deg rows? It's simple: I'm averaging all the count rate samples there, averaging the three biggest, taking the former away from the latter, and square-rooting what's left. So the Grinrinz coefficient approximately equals 2.6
